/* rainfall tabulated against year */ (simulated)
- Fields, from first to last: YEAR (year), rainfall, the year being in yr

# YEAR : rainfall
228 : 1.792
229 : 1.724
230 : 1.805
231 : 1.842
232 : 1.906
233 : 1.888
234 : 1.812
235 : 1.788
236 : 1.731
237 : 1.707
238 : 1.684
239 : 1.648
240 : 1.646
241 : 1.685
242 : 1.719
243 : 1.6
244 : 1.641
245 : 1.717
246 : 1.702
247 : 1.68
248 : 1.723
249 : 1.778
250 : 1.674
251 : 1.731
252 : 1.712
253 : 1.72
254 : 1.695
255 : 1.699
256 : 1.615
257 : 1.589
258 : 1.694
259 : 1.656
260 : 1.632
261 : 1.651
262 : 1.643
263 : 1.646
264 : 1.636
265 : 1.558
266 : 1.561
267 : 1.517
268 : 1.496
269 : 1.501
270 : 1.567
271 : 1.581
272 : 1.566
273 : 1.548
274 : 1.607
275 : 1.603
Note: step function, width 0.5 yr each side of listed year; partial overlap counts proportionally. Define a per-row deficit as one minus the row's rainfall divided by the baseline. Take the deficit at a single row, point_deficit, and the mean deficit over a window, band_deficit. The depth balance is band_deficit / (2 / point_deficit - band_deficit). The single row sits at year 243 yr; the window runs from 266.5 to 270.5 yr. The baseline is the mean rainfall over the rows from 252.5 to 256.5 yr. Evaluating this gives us 0.0024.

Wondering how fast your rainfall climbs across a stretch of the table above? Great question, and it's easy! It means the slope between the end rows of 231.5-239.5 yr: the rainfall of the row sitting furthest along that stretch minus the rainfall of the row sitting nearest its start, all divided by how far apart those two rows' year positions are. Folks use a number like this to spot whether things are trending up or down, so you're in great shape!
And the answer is -0.037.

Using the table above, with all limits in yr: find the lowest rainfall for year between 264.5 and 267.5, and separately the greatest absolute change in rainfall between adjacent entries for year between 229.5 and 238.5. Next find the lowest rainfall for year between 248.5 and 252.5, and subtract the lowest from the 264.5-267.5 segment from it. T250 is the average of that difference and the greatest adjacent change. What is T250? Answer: 0.12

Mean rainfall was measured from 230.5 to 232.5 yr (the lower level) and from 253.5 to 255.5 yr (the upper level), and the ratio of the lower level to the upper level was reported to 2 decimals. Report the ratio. 1.10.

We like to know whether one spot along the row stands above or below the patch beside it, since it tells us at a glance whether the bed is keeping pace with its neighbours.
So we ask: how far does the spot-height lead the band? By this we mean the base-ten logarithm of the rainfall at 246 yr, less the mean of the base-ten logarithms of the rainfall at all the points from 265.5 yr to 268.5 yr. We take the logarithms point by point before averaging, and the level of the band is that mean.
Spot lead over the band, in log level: 0.048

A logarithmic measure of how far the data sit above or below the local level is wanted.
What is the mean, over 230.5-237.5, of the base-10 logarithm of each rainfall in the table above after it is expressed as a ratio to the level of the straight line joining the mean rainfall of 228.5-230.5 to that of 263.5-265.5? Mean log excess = 0.0162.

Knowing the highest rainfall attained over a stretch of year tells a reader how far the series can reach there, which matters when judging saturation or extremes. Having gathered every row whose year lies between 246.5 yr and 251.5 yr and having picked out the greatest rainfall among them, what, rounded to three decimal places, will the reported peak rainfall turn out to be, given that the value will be 1.778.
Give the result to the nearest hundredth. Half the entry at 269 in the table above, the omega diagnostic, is 0.75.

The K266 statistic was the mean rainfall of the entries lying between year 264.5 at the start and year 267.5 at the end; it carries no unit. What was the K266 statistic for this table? 1.55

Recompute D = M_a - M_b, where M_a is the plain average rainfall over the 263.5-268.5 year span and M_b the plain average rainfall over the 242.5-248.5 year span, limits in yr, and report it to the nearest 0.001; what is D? -0.124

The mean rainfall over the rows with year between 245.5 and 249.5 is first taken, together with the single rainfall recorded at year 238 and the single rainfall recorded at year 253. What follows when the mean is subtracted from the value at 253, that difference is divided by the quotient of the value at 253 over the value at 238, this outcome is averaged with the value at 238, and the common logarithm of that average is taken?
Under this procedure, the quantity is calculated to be -0.075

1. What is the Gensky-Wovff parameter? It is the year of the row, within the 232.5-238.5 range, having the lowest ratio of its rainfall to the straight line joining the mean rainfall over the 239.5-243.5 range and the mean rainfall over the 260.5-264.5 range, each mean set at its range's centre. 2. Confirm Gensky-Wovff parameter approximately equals 238 yr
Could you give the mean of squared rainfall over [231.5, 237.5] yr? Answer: 3.26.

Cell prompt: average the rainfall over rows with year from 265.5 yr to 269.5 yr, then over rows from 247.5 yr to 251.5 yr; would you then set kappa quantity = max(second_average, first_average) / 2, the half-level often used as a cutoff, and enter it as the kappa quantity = 0.86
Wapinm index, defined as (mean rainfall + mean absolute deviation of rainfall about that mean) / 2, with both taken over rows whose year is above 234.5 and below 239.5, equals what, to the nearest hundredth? 0.87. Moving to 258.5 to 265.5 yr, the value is 0.83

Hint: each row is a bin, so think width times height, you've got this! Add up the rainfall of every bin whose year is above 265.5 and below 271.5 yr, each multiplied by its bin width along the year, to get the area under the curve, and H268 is 9.2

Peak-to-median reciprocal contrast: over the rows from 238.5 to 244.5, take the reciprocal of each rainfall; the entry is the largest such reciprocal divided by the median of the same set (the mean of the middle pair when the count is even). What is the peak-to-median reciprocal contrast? 1.03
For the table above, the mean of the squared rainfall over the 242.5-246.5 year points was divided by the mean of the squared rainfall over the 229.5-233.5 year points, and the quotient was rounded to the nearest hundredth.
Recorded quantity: 0.80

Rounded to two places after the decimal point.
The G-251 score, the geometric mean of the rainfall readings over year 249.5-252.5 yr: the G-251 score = 1.71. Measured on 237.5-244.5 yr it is 1.66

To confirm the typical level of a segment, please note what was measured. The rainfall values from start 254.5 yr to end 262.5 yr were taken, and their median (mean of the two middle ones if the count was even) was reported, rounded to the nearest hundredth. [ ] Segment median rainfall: 1.65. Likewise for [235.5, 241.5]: 1.68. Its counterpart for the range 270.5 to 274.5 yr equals 1.57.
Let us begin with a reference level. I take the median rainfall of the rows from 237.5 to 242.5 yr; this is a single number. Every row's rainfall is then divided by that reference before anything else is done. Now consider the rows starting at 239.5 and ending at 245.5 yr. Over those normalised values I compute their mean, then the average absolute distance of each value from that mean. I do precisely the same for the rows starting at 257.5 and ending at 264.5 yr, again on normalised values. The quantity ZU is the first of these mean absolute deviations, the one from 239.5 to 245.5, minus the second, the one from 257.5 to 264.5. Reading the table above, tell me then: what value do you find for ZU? 0.015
